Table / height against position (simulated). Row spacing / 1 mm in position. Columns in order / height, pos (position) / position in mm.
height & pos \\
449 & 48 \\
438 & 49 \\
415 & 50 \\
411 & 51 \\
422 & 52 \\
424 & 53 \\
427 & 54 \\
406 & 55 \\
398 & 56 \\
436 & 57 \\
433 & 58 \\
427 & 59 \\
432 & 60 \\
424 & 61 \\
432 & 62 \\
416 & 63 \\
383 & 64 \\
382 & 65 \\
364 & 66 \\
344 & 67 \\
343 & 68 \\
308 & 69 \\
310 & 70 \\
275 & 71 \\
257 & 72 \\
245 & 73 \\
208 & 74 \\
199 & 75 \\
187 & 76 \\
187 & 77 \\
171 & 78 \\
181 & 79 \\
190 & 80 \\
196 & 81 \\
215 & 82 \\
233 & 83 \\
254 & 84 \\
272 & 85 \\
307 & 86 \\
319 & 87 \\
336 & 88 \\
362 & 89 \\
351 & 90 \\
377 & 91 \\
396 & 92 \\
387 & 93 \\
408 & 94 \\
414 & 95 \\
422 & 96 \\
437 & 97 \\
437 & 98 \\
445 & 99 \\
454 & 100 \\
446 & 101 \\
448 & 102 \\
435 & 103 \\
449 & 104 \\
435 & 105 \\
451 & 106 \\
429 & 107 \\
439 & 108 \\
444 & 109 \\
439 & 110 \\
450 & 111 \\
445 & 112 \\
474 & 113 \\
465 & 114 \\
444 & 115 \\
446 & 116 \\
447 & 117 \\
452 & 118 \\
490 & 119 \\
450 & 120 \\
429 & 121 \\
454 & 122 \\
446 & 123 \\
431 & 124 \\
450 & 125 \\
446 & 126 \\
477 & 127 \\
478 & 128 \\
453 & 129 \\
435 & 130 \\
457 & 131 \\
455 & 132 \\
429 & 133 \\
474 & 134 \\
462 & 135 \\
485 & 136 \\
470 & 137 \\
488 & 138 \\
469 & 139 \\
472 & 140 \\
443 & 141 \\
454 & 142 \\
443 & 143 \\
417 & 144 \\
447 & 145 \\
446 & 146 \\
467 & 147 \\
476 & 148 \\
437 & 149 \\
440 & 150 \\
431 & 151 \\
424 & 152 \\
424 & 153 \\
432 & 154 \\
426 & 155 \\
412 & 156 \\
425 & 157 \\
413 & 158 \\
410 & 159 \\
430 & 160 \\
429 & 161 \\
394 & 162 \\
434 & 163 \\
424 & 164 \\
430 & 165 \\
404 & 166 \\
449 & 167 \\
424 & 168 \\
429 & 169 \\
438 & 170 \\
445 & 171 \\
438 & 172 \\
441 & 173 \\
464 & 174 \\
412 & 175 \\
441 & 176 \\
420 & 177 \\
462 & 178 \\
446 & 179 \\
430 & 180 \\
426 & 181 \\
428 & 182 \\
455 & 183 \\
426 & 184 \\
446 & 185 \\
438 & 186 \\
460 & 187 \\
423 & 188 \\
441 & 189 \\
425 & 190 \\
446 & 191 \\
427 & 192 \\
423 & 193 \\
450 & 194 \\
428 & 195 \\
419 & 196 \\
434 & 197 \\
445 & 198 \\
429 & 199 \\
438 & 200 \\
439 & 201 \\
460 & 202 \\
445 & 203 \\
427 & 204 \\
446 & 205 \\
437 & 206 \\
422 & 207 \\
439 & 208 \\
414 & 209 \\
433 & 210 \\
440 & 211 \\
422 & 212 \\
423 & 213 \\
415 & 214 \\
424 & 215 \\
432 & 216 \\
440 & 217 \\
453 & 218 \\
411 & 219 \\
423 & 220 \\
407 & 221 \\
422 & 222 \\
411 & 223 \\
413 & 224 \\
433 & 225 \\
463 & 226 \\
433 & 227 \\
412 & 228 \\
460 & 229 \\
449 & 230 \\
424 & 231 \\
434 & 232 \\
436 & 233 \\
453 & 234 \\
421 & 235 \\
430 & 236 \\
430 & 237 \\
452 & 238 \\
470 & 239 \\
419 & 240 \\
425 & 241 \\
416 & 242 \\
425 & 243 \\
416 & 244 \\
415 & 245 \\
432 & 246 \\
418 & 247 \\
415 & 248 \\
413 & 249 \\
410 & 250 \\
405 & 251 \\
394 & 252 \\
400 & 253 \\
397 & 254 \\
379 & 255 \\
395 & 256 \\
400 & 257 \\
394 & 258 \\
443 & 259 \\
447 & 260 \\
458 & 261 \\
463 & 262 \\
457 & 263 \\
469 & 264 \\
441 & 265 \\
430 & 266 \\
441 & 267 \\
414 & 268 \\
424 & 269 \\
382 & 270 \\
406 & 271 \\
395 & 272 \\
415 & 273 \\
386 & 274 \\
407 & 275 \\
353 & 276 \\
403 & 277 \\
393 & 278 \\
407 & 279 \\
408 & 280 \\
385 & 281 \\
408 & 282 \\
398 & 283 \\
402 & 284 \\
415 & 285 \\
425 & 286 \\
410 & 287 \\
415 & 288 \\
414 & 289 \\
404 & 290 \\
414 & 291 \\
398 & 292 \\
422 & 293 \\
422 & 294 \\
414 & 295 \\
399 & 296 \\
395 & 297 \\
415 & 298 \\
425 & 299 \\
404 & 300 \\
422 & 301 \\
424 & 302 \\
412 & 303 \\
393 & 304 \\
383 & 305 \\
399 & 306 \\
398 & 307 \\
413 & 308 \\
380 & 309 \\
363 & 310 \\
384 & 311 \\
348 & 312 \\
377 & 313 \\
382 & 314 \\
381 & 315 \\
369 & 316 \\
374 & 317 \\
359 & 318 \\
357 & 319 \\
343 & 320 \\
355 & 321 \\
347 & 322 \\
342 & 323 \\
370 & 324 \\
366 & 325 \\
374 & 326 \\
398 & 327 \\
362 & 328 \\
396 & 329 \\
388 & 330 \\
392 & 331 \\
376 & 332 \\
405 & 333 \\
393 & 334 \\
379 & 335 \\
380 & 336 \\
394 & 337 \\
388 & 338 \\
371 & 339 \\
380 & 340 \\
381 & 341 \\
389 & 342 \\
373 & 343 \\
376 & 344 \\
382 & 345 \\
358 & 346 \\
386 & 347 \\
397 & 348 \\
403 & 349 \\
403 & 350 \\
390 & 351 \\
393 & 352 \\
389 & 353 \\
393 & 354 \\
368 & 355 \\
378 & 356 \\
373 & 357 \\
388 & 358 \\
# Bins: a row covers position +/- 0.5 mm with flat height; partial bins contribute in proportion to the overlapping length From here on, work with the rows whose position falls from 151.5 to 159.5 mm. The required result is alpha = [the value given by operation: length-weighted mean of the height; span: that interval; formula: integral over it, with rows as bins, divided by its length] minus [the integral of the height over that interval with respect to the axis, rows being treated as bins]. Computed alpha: -2945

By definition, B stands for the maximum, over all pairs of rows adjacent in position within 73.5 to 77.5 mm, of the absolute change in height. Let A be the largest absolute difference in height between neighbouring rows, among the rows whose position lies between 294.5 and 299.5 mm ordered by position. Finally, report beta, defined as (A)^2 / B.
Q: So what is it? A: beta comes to 33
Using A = 20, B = 12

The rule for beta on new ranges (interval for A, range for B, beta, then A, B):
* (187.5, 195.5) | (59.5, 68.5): 22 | 27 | 33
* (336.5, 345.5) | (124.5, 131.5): 9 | 17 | 31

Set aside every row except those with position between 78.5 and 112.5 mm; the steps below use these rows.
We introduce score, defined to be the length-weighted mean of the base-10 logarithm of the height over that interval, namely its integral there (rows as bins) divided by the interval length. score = 2.56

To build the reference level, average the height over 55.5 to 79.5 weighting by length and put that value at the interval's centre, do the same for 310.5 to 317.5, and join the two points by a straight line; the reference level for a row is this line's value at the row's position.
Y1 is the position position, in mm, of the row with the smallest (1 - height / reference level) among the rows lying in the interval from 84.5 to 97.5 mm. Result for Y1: 97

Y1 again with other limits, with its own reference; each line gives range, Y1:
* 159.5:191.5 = 174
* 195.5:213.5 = 202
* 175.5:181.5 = 178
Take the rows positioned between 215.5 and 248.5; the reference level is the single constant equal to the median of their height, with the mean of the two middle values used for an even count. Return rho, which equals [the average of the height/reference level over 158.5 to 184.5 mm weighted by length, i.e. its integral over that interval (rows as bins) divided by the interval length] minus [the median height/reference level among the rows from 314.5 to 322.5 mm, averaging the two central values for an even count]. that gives 0.17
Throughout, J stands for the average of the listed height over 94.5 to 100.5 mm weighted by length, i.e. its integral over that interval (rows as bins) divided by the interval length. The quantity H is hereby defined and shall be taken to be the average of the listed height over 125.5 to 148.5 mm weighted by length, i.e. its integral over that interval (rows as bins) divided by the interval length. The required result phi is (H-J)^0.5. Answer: 5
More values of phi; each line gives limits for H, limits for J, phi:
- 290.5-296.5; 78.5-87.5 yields 13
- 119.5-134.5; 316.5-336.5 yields 9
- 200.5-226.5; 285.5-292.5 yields 4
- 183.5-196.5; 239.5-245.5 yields 4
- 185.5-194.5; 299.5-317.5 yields 7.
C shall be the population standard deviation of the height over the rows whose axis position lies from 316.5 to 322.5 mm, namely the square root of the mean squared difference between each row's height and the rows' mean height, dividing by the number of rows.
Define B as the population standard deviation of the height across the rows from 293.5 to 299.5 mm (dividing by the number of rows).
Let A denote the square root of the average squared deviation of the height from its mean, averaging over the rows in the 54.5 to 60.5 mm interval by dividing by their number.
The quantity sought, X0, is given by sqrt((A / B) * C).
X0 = 3.6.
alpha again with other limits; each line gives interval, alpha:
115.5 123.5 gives -3162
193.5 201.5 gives -3047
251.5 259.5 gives -2802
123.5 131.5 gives -3174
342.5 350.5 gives -2693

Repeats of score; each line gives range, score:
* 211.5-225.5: 2.63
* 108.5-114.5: 2.66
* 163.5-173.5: 2.64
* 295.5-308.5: 2.61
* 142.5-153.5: 2.64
